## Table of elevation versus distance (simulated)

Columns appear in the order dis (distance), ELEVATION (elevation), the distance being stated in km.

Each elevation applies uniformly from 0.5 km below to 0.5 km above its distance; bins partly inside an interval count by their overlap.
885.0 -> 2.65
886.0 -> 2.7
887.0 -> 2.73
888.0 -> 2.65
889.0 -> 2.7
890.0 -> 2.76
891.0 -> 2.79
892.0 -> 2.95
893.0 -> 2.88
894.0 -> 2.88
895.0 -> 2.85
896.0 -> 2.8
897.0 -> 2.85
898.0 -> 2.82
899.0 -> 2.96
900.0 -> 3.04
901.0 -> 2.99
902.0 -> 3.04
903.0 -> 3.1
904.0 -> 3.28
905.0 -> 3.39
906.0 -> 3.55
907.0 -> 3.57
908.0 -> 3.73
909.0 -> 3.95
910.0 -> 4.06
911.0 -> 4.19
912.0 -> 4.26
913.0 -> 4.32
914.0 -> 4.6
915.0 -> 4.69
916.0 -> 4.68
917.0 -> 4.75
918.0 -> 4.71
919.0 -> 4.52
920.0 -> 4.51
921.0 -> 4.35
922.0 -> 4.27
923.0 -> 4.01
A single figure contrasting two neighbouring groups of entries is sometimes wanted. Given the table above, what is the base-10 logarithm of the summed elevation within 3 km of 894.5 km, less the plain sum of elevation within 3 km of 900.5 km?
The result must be -17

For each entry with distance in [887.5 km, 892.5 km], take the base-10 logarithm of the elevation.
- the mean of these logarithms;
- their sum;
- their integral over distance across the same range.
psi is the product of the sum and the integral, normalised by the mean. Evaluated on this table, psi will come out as 11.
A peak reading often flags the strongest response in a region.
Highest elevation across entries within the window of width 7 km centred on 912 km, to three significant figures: 4.69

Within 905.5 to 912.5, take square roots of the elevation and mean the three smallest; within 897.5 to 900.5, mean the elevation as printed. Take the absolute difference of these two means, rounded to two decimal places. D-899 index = 1.04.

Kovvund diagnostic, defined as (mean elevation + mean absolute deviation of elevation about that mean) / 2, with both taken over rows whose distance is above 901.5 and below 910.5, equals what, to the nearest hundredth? 1.90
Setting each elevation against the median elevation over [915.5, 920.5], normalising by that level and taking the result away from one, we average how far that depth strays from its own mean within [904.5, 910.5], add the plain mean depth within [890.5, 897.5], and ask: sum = 0.43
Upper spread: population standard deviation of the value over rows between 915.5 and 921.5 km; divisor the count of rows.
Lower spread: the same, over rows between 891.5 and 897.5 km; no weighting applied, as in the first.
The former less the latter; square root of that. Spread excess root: 0.31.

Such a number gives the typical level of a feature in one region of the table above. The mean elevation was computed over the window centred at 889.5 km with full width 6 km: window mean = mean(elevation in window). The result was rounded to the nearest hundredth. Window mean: 2.76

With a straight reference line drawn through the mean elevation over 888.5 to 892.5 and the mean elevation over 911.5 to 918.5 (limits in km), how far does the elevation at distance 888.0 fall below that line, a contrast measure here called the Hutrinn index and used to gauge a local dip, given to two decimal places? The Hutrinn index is -0.03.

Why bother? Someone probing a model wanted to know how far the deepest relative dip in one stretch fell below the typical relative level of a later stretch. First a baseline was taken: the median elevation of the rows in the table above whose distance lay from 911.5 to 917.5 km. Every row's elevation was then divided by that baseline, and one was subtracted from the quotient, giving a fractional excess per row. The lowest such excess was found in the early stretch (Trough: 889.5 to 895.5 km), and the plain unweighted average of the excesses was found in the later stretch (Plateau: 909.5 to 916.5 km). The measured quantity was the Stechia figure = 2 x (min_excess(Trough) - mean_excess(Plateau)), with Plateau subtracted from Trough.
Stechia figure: -0.71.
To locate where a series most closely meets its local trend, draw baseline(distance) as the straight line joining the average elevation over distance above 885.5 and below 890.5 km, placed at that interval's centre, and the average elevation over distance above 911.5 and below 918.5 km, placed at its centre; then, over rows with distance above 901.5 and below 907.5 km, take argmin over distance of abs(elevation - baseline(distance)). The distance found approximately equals 906.0 km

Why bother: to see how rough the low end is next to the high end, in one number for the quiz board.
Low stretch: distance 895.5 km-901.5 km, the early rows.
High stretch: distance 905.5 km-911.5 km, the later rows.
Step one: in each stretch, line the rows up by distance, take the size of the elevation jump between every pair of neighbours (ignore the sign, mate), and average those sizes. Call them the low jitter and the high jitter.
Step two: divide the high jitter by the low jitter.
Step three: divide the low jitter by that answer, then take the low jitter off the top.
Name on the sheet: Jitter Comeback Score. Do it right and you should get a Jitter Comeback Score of -0.032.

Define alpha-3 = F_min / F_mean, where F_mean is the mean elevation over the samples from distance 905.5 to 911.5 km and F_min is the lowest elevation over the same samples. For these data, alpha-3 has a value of 0.924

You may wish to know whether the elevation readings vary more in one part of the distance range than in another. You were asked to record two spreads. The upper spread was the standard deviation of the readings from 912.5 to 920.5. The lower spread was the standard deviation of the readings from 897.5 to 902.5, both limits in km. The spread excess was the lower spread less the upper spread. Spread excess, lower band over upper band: -0.05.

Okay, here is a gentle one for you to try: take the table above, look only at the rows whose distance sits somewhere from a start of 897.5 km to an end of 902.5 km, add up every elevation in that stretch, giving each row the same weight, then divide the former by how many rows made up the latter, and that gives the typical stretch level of 2.97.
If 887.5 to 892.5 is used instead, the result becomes 2.77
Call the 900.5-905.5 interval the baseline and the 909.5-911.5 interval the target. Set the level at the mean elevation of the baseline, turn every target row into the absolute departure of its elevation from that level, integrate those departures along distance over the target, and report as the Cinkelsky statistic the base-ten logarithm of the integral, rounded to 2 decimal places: 0.29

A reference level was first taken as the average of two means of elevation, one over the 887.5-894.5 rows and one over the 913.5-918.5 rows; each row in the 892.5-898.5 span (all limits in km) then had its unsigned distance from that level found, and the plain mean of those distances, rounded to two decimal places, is 0.90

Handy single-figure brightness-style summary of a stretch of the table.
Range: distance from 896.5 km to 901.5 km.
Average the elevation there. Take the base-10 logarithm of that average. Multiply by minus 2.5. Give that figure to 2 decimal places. -1.17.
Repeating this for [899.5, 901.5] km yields -1.20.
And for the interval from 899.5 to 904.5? -1.22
